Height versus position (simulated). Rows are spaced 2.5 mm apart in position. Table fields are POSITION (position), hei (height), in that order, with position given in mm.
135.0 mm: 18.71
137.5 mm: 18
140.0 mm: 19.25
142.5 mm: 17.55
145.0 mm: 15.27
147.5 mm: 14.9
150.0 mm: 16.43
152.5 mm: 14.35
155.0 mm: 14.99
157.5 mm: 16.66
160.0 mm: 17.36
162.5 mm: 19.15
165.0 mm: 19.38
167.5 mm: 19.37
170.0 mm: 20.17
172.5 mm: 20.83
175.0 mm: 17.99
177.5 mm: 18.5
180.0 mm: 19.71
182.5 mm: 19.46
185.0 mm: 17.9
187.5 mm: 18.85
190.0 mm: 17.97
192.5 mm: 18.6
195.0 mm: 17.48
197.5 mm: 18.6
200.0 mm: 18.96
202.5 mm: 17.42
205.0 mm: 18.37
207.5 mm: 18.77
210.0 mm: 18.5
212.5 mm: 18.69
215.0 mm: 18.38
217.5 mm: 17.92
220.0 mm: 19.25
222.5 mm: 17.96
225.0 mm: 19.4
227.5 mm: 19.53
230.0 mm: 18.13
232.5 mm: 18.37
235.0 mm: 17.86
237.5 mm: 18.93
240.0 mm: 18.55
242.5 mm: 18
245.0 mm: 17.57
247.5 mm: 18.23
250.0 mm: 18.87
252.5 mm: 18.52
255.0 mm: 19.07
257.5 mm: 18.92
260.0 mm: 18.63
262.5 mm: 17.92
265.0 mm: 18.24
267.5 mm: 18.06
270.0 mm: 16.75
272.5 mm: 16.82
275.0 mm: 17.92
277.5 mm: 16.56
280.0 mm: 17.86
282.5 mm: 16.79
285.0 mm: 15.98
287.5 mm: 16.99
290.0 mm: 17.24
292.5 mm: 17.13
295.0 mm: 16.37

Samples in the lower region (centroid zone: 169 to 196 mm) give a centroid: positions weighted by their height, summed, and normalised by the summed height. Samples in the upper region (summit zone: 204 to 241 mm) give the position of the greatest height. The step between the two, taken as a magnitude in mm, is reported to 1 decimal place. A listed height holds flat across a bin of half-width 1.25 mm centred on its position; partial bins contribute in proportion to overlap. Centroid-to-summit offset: 45.3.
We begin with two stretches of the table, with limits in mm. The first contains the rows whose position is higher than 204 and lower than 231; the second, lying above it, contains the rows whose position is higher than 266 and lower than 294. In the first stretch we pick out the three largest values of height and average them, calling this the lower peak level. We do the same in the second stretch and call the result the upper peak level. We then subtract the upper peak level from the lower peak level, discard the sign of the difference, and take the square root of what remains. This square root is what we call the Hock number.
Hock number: 1.2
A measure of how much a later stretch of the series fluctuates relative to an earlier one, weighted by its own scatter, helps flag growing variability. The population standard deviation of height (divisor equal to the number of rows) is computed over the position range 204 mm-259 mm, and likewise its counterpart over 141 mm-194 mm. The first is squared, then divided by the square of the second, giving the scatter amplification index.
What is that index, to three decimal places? 0.080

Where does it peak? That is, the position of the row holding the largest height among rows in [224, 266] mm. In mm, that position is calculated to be 227.5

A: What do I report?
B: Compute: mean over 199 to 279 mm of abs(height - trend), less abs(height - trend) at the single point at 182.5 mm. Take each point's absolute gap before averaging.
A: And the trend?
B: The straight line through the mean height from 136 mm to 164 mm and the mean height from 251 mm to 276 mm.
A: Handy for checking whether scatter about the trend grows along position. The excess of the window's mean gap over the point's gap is -1.5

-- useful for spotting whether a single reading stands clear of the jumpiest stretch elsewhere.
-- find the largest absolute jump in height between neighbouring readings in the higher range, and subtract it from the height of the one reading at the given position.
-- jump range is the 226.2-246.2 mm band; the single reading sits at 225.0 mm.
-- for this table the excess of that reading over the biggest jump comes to 18.0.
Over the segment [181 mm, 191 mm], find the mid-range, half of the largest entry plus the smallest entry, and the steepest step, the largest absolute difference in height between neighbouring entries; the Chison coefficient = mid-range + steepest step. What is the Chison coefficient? 20.2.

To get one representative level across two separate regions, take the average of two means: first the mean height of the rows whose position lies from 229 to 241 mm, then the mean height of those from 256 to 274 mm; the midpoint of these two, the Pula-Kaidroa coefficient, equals 18.1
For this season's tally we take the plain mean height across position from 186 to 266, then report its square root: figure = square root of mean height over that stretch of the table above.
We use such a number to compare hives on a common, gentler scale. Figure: 4.30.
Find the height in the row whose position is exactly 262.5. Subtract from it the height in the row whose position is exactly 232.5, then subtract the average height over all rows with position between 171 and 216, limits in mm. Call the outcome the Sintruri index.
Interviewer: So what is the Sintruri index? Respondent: -19.1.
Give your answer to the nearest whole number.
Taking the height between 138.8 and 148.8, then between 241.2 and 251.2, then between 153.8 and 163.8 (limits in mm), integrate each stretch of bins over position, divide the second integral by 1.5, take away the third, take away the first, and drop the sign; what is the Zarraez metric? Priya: 217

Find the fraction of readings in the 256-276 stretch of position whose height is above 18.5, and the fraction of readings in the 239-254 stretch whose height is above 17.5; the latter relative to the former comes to 4.0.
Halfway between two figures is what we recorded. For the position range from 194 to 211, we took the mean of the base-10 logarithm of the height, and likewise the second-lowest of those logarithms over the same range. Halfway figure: 1.25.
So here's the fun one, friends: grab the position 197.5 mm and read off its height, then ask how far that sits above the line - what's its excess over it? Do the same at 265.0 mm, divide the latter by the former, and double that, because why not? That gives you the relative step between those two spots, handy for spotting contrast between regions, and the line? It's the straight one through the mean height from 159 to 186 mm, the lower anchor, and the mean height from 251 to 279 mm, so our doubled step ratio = -3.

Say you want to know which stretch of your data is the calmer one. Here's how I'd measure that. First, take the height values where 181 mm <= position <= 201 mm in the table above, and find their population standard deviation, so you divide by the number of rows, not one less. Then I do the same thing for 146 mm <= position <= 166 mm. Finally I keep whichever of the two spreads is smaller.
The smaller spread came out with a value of 0.61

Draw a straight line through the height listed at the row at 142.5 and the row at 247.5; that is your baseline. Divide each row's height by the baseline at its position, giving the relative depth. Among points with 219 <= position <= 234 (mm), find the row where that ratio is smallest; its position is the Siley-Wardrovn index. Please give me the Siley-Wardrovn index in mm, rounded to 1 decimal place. 222.5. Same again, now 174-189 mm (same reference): 185.0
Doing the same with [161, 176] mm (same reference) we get 175.0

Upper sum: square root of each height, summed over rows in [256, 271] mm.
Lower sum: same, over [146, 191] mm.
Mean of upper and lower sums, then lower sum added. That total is 127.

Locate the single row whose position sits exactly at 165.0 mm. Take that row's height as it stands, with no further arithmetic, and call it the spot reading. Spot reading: 19.38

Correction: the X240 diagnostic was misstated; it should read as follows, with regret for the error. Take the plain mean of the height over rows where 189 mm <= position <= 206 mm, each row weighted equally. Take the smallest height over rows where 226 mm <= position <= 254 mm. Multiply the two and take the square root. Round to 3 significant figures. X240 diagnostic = 17.9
